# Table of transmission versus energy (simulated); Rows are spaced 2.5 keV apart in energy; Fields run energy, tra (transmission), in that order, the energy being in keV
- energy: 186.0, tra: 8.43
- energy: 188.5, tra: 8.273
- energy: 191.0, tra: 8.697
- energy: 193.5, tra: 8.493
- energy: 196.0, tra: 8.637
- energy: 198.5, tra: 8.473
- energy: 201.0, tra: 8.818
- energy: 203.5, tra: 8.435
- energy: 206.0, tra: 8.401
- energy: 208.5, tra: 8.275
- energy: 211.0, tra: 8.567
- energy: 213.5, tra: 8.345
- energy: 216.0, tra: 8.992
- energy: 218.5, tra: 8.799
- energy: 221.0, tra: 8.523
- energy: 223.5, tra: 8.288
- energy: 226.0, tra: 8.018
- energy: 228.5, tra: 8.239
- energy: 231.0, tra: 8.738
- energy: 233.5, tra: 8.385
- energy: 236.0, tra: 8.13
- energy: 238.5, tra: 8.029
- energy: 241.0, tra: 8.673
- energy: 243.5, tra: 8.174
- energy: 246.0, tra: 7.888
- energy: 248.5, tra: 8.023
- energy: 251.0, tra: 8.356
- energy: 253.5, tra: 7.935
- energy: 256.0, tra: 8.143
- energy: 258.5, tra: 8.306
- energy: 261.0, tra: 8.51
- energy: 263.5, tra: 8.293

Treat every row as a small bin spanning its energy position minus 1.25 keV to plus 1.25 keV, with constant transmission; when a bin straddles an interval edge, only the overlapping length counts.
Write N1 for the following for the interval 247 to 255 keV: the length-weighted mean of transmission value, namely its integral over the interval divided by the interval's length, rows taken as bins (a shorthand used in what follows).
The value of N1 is 8.10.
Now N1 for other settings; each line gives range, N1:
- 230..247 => 8.29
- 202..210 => 8.39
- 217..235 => 8.43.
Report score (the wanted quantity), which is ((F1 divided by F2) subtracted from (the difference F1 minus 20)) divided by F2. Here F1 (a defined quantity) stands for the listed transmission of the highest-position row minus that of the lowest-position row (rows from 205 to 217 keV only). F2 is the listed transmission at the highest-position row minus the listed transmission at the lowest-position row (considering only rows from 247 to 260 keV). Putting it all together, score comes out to -76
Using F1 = 0.6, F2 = 0.28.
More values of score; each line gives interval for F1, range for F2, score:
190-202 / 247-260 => -72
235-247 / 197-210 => 108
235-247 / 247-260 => -69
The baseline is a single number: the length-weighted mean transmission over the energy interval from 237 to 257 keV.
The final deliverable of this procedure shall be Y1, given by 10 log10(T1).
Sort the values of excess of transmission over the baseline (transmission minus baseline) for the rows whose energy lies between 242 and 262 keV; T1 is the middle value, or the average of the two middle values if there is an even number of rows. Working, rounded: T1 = 0.01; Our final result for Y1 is -22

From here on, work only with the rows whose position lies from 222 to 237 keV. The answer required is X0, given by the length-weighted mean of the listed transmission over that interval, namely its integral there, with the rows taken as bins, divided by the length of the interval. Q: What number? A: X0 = 8.3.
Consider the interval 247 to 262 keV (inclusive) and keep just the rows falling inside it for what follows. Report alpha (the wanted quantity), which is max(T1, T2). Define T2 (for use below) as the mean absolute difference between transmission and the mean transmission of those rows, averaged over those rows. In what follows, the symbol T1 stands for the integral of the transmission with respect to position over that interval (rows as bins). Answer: 123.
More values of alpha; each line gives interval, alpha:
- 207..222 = 129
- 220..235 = 125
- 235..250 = 122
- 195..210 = 128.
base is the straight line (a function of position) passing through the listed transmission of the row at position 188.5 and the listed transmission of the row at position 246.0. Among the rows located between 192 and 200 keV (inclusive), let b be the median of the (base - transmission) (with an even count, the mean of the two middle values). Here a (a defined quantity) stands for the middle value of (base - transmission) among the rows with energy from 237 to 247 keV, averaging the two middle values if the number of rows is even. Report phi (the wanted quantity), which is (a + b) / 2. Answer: -0.22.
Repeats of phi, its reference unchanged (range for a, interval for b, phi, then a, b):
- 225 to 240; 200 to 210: -0.23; -0.20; -0.25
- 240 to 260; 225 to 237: -0.26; -0.30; -0.23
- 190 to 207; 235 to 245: -0.24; -0.27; -0.22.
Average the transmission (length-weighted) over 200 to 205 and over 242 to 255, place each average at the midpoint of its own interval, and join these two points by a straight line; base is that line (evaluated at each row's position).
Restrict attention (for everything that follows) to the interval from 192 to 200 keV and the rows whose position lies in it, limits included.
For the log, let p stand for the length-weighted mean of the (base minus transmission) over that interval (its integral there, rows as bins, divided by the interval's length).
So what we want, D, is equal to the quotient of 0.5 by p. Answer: 4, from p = 0.13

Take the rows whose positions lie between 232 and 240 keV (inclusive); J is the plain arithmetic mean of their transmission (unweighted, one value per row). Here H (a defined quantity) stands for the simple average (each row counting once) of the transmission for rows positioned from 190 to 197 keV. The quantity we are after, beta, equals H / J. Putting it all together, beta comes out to 1.05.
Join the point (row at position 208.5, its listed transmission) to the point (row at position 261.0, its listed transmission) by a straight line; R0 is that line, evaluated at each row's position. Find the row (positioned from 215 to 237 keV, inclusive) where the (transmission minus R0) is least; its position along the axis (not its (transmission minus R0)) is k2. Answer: 226.0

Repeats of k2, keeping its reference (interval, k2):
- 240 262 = 246.0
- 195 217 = 208.5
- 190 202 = 198.5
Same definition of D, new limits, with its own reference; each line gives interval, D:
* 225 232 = -33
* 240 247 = -5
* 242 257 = -27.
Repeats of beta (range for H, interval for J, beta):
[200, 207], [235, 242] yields 1.03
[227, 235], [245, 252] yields 1.05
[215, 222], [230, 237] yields 1.04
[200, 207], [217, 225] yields 1.00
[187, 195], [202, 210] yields 1.01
